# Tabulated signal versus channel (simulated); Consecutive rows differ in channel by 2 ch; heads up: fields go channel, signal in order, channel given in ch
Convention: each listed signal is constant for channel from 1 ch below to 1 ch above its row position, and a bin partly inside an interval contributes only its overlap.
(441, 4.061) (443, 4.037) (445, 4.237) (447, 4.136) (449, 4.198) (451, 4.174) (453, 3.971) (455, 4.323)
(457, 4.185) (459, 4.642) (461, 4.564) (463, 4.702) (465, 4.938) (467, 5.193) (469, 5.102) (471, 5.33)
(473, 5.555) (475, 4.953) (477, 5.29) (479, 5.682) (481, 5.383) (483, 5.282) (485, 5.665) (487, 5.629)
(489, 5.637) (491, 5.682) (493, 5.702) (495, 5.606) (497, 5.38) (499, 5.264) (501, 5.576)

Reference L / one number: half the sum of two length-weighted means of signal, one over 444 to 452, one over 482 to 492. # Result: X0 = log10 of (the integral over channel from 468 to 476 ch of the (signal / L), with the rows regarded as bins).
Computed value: 0.93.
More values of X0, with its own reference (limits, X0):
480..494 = 1.20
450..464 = 1.10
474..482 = 0.94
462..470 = 0.91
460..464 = 0.58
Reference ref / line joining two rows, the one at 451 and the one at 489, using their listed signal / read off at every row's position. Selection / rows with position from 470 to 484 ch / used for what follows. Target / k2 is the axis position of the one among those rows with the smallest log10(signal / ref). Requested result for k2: 475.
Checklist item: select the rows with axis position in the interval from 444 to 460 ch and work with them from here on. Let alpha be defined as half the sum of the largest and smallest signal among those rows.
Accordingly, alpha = 4.3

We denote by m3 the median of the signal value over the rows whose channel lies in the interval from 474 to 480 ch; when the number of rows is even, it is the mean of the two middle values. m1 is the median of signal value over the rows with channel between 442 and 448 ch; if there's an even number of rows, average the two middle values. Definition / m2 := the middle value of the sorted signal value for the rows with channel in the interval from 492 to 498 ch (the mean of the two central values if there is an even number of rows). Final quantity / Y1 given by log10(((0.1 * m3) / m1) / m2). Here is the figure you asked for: -1.64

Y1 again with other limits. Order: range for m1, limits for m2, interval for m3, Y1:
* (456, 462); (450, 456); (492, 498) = -1.53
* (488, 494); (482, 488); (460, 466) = -1.83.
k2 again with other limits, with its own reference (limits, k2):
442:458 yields 453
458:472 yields 461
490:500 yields 499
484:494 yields 493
